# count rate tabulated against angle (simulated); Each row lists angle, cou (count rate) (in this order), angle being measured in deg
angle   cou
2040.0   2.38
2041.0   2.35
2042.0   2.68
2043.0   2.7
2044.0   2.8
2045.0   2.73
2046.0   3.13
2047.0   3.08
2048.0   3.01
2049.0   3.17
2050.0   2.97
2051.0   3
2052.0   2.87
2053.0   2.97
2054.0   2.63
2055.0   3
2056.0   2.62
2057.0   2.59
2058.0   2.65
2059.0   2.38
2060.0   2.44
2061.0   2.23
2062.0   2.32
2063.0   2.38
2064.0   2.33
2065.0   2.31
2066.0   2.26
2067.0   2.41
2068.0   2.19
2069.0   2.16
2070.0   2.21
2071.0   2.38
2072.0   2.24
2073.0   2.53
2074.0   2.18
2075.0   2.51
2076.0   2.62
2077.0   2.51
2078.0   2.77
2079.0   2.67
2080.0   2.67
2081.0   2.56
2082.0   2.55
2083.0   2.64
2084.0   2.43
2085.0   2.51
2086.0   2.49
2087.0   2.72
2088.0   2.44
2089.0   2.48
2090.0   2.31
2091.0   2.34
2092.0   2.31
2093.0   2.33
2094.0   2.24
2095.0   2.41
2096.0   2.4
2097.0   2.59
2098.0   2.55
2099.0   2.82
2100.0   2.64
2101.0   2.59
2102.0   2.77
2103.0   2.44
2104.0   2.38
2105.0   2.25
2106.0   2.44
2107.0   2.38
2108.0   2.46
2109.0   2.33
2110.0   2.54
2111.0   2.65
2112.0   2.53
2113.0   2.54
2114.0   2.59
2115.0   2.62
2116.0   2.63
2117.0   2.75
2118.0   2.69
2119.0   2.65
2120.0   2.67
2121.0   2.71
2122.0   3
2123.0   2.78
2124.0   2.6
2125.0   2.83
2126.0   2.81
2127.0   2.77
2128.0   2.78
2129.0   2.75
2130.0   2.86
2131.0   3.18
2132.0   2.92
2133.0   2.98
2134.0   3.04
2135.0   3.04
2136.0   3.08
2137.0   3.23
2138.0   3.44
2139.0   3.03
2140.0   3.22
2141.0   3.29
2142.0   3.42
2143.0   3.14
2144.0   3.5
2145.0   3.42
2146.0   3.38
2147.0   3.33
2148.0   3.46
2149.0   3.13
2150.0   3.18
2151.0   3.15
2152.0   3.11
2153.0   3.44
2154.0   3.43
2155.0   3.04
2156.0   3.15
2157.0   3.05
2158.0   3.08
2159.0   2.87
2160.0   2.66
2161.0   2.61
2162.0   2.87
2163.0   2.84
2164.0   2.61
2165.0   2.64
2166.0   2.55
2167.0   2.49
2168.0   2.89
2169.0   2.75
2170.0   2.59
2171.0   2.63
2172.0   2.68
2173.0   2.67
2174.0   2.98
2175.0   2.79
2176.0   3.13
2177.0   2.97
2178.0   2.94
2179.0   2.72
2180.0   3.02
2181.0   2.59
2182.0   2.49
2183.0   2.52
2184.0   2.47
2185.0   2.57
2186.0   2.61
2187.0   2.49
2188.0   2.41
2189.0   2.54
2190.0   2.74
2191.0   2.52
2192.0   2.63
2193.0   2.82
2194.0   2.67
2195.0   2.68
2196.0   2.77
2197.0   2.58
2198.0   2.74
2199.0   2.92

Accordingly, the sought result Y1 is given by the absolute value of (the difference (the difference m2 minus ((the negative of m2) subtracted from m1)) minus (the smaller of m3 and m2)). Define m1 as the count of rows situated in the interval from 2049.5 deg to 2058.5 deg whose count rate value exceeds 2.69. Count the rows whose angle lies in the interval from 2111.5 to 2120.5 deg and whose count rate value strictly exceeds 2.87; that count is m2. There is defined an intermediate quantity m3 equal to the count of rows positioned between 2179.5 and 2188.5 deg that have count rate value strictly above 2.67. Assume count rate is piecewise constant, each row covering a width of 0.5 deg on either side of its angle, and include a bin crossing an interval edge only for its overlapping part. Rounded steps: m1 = 5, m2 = 0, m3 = 1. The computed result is 5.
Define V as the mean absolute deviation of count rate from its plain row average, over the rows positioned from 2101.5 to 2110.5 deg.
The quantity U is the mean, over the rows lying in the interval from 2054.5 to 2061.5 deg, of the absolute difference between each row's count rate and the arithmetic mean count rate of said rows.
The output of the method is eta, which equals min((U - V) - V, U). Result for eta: -0.017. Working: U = 0.179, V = 0.098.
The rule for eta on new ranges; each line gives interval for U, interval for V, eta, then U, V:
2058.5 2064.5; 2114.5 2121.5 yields -0.019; 0.053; 0.036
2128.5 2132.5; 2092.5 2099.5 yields -0.176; 0.126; 0.151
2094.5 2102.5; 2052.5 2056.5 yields -0.250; 0.110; 0.180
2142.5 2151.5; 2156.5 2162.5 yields -0.163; 0.132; 0.148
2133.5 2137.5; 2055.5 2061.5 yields -0.204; 0.066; 0.135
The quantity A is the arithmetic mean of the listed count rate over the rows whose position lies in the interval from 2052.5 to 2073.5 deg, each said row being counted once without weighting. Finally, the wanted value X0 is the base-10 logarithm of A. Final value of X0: 0.39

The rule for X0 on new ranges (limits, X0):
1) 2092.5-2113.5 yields 0.40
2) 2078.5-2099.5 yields 0.40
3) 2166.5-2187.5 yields 0.43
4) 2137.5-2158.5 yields 0.51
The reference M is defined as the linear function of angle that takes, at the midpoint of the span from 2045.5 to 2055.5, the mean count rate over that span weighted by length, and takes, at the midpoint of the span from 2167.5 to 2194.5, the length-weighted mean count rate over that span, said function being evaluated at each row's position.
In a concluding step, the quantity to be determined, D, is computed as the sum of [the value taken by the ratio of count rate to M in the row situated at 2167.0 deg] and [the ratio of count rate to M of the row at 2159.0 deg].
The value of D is 1.96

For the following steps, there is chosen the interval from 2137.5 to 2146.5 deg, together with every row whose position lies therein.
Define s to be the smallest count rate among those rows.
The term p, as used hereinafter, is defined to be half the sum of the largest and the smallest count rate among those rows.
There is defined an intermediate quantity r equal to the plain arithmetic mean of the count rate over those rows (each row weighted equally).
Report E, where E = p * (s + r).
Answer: 20.7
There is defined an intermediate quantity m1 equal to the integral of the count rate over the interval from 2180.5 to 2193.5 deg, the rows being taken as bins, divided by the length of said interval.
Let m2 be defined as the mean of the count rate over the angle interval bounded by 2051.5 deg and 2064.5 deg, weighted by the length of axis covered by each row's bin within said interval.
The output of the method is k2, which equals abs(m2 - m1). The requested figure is 0.00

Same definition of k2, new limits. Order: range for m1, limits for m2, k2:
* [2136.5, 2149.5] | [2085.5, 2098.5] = 0.88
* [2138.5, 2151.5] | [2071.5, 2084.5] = 0.75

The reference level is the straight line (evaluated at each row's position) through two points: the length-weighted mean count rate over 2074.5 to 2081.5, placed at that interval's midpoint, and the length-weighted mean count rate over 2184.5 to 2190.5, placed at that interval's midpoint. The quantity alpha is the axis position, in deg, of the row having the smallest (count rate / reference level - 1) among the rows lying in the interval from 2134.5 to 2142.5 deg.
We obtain 2139.0 deg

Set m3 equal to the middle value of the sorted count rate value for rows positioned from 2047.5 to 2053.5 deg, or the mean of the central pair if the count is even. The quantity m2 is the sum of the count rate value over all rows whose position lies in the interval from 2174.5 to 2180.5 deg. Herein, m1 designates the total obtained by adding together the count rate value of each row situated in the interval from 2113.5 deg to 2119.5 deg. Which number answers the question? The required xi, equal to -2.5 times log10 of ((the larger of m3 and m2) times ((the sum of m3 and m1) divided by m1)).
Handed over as -3.30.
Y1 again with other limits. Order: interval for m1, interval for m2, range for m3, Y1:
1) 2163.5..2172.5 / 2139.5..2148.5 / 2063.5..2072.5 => 2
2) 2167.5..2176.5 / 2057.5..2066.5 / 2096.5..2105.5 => 5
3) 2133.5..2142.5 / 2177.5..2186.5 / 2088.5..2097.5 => 9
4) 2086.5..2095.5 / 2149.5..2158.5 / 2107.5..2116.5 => 1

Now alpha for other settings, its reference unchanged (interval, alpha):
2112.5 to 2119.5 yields 2113.0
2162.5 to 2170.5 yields 2167.0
